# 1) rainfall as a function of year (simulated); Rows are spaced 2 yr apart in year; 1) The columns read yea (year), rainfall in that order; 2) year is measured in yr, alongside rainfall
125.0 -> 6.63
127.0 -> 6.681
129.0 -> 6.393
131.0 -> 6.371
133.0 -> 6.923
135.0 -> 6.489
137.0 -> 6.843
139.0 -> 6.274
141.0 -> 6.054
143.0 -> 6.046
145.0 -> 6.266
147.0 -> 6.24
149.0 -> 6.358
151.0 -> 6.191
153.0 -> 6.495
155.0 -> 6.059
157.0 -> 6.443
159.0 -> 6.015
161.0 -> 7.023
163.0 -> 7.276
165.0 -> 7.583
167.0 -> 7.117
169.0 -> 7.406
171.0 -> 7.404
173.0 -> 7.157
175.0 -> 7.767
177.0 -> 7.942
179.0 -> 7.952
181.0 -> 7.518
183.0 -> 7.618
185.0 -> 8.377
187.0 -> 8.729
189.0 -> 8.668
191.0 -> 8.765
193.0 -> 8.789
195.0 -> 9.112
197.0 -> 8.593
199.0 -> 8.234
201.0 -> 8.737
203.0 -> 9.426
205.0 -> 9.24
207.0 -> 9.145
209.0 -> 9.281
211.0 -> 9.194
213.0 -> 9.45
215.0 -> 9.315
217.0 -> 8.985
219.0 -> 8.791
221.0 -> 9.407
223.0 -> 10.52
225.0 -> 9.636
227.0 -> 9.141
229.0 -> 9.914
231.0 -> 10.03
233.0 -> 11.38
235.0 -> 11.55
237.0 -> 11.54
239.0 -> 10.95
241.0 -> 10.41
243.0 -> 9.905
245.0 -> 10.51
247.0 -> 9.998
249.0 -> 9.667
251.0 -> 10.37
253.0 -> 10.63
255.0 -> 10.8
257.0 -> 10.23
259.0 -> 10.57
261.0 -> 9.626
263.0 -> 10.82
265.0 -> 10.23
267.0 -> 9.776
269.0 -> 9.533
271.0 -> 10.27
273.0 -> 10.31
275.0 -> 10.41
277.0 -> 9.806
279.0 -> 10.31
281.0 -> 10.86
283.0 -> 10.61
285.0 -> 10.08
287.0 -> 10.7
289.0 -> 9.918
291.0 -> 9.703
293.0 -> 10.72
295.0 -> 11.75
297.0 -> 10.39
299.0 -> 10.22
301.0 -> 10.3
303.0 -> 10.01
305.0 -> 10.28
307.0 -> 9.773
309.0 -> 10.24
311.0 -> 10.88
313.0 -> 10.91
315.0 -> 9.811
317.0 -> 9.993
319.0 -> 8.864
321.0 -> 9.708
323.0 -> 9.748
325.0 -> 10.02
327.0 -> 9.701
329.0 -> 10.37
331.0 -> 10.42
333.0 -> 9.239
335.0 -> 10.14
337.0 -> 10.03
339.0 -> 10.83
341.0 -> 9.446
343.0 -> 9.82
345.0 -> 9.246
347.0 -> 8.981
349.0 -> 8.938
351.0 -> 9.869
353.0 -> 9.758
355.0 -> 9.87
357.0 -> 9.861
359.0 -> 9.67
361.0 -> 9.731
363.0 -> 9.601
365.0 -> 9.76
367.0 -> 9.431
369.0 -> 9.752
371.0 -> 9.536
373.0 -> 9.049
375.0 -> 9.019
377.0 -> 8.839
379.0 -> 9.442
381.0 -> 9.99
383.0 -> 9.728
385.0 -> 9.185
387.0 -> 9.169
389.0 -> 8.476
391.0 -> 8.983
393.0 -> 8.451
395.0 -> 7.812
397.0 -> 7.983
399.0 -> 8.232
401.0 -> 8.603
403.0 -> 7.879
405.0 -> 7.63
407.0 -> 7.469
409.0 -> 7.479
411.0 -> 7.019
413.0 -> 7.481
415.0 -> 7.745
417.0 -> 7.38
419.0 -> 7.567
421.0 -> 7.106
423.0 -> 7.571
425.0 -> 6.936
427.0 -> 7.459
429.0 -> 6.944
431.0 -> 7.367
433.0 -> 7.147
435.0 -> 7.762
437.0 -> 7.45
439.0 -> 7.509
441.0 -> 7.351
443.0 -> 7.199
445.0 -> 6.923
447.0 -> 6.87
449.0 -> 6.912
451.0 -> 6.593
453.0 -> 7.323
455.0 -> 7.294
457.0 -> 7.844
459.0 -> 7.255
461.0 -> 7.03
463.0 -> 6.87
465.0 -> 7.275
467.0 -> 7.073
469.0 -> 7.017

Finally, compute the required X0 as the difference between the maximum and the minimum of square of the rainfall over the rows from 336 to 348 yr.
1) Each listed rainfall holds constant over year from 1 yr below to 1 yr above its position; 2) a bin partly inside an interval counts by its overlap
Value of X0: 37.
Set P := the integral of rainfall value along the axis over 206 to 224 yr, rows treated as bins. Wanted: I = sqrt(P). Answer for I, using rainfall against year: 13.0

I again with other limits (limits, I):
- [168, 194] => 14.4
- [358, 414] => 22.2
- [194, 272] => 27.7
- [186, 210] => 14.6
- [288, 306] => 13.7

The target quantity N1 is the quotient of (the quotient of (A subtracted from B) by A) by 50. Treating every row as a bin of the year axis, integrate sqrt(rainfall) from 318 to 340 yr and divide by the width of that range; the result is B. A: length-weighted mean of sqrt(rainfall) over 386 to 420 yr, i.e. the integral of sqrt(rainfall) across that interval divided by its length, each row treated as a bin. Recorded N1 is 0.002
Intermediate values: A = 2.82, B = 3.1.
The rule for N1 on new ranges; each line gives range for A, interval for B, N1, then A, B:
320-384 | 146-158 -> -0.004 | 3.11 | 2.5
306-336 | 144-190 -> -0.003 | 3.16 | 2.7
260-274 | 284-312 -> 0.000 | 3.17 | 3.2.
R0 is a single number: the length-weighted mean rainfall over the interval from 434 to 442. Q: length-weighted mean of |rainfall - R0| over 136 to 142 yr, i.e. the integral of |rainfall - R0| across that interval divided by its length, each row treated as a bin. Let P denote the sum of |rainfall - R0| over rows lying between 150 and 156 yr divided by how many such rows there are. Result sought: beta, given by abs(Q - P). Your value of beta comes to 0.1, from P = 1.3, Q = 1.1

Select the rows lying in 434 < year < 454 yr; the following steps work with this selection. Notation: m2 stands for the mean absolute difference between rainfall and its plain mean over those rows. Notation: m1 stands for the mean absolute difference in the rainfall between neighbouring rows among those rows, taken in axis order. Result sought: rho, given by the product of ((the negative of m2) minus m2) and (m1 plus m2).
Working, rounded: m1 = 0.23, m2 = 0.29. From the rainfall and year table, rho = -0.3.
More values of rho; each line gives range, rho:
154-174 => -0.8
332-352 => -1.0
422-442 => -0.2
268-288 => -0.4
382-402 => -0.9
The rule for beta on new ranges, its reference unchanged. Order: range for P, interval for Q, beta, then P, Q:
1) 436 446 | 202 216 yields 1.5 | 0.2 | 1.8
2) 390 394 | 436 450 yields 0.9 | 1.2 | 0.3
